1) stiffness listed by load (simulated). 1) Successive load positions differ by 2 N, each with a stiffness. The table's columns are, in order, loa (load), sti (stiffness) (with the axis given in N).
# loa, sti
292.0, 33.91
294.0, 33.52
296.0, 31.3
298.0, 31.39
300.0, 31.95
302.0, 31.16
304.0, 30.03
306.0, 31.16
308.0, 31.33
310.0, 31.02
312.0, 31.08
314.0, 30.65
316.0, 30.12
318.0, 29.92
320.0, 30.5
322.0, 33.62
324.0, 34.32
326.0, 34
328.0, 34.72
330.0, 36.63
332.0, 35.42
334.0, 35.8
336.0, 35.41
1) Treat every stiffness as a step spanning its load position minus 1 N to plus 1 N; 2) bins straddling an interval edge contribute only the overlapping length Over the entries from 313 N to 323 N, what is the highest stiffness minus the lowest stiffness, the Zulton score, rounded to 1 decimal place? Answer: 3.7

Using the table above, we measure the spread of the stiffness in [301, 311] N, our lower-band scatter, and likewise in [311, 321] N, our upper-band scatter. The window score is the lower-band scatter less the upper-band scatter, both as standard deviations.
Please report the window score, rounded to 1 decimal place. 0.1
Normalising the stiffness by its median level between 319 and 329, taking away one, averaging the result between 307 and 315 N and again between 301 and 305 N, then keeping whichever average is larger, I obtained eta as -0.09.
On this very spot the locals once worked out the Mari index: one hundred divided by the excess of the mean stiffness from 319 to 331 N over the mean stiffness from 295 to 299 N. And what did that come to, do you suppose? 38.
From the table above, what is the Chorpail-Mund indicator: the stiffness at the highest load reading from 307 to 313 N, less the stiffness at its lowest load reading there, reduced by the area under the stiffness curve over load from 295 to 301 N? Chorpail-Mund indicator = -190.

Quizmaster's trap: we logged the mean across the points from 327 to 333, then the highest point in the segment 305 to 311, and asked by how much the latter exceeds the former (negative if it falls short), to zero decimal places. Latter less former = -4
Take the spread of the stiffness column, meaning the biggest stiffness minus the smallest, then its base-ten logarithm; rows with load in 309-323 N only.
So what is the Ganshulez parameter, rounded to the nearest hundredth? 0.57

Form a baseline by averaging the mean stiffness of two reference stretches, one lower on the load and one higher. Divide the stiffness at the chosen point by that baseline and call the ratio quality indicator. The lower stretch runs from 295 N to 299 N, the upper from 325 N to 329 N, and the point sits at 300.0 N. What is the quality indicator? 0.97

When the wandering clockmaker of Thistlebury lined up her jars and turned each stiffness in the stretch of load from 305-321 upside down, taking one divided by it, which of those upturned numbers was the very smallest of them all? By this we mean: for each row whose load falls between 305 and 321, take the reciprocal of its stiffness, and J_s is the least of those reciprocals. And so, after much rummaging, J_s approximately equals 0.0319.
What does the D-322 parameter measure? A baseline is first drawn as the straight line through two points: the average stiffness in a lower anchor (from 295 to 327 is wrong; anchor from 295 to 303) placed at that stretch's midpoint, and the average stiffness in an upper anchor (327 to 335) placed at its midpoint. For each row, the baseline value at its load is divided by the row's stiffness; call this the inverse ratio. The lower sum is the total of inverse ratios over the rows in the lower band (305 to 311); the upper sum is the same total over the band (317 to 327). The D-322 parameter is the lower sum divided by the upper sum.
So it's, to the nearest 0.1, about 0.6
